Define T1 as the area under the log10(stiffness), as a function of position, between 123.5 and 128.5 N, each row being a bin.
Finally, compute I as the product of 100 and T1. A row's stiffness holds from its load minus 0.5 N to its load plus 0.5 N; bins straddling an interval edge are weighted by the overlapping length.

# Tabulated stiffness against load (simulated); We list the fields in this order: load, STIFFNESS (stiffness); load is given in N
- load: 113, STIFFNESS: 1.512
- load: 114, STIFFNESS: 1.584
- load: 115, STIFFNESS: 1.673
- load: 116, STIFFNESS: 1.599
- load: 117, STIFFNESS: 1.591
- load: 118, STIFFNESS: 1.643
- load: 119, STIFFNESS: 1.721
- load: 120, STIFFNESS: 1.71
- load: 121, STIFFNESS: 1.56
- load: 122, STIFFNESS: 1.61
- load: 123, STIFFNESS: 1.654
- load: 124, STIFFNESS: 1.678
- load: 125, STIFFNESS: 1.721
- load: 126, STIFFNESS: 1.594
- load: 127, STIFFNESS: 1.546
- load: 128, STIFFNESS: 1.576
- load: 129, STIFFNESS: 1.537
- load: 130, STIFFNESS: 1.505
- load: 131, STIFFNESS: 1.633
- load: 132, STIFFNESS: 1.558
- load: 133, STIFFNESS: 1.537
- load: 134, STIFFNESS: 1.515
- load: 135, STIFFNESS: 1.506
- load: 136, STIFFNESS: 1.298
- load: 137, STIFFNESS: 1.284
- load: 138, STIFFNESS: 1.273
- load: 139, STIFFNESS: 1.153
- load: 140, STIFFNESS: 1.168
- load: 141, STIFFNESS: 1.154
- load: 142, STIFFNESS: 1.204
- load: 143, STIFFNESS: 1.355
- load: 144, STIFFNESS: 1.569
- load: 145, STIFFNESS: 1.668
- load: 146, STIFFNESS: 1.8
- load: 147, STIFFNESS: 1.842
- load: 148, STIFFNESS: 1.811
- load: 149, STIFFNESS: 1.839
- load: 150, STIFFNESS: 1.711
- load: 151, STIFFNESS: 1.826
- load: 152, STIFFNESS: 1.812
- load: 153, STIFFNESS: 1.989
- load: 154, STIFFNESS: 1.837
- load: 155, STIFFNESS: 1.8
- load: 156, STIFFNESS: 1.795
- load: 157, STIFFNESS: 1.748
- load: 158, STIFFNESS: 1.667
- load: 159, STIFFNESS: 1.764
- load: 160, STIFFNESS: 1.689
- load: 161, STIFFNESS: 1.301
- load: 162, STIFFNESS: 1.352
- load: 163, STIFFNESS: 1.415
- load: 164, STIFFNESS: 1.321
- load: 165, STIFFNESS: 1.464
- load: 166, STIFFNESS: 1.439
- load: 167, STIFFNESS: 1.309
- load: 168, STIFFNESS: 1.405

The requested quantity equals 105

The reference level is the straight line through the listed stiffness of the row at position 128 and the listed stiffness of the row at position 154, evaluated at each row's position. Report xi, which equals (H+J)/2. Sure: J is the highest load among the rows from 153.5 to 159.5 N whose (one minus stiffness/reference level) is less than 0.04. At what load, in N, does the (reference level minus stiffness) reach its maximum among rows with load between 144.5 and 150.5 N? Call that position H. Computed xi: 153.0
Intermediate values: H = 150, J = 156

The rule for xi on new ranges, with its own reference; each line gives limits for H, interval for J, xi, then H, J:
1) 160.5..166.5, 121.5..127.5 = 145.5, 164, 127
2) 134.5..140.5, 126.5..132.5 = 135.5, 139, 132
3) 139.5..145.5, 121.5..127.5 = 134.0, 141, 127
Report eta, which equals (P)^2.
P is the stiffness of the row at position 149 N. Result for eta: 3.4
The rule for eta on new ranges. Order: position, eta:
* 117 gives 2.5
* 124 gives 2.8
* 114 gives 2.5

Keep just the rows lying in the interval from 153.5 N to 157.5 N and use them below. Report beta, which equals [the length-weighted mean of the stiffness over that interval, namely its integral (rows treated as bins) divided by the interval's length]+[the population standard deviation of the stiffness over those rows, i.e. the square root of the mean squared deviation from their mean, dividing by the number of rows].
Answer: 1.83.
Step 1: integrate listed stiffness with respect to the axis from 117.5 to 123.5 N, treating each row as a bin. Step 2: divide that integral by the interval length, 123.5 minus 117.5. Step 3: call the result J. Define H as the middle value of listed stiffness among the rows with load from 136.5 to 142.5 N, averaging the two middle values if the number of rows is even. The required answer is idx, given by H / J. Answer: 0.72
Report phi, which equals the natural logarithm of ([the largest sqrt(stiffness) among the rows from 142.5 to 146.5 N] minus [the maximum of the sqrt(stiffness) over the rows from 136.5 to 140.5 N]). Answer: -1.6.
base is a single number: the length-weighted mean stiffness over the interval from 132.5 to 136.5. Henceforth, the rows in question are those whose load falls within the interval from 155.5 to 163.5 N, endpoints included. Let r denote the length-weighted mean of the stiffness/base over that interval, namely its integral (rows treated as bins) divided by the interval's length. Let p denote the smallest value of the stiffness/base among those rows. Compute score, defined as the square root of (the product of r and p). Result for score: 0.98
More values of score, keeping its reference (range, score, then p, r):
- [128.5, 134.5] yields 1.04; 1.03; 1.06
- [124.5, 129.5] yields 1.07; 1.05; 1.09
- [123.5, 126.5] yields 1.11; 1.09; 1.14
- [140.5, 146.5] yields 0.89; 0.79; 1.00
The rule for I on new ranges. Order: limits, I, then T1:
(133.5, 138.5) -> 68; 0.7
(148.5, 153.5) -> 132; 1.3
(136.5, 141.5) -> 40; 0.4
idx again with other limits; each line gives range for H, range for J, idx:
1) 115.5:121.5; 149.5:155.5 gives 0.89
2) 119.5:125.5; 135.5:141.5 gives 1.36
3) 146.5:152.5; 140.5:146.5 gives 1.25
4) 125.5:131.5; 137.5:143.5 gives 1.28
